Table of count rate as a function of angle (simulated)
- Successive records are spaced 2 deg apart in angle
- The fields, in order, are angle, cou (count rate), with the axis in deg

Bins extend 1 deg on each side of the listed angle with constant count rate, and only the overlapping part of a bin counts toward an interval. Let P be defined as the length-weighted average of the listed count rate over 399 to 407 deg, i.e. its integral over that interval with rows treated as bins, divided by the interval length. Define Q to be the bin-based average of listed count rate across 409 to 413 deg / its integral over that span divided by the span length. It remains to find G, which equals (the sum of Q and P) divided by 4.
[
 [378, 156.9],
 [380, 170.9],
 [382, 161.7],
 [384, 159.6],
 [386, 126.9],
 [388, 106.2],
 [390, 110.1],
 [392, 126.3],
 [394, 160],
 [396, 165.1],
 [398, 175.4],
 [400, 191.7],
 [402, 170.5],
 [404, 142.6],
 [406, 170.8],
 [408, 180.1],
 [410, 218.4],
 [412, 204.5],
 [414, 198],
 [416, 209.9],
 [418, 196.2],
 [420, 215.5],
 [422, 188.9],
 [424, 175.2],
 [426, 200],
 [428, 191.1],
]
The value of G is 95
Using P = 169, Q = 211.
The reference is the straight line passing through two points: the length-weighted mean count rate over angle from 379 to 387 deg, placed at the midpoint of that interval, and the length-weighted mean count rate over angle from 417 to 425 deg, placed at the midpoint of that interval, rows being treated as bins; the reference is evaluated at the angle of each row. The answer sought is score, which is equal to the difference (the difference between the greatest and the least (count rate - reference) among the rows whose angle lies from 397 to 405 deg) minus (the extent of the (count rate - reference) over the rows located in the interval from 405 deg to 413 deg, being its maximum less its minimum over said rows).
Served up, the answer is 10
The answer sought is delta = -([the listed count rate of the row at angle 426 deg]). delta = -200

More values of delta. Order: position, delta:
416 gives -210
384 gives -160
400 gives -192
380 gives -171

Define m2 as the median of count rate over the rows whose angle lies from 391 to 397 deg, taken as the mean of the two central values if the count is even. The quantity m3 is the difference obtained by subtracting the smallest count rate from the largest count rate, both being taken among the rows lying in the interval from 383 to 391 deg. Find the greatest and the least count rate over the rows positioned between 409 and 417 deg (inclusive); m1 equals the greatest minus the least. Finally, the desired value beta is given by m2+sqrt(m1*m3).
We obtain 193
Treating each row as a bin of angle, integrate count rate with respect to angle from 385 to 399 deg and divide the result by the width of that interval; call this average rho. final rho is 139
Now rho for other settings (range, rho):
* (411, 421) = 205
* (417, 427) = 195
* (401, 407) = 161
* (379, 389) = 145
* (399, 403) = 181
